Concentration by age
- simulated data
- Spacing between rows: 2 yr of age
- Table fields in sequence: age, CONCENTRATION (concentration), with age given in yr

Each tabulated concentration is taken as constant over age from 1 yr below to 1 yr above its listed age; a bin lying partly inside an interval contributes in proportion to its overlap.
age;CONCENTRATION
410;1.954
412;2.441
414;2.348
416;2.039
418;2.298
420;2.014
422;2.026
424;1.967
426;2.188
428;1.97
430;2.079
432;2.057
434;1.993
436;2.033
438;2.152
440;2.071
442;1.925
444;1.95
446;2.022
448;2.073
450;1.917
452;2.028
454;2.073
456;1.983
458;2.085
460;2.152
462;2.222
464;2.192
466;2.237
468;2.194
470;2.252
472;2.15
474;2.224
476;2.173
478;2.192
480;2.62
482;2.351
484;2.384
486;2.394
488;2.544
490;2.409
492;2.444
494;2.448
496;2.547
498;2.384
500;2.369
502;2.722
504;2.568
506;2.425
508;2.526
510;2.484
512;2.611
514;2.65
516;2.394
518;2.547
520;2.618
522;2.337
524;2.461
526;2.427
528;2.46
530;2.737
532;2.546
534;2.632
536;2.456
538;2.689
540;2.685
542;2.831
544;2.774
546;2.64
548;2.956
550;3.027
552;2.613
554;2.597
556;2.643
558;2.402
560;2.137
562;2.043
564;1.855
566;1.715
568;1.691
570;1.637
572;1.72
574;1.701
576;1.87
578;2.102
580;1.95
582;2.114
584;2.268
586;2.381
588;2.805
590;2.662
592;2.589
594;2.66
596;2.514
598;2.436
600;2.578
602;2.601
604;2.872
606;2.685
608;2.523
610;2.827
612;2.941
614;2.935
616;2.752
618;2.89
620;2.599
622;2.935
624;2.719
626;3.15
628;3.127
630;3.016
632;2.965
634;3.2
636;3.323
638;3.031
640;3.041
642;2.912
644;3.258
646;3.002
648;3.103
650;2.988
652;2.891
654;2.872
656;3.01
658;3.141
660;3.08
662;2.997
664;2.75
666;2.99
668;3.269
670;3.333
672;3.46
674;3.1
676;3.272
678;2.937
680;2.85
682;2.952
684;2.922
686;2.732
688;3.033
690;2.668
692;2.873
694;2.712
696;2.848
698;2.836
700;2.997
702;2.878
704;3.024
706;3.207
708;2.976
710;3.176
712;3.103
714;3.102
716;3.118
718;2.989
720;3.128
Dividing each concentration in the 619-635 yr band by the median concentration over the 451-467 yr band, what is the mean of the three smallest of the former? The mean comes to 1.30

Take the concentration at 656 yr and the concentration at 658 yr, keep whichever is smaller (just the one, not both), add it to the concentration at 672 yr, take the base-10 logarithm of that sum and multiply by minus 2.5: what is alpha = -2.03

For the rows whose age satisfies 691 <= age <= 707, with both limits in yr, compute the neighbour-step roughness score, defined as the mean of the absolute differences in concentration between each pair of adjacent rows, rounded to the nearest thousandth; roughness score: 0.131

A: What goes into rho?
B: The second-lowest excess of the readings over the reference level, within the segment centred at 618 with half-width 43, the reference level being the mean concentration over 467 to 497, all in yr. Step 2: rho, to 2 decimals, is -0.41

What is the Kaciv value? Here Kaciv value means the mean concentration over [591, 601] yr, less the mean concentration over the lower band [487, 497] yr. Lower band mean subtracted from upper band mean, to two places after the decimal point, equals 0.08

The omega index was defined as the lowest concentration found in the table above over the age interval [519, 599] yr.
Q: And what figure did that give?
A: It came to 1.637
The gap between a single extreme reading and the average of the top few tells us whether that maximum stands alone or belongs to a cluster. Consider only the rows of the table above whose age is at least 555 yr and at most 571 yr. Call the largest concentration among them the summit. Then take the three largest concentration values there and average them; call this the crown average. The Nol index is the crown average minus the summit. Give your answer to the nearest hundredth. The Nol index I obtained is -0.25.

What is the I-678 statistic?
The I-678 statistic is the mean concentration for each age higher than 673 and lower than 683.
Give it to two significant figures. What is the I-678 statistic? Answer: 3.0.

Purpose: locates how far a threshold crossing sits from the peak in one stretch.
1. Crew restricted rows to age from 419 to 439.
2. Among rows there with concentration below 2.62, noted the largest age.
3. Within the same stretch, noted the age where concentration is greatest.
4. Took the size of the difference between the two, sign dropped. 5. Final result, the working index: 12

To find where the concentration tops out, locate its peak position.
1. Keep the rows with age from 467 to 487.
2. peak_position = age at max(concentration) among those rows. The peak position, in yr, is 480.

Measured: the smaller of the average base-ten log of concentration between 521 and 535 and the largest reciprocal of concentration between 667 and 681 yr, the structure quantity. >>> 0.35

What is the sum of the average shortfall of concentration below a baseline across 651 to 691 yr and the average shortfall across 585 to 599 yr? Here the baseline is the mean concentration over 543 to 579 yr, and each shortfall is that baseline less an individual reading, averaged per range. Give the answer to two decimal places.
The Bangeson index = -1.13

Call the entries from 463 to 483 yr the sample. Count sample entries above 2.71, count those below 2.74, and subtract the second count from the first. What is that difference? -10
